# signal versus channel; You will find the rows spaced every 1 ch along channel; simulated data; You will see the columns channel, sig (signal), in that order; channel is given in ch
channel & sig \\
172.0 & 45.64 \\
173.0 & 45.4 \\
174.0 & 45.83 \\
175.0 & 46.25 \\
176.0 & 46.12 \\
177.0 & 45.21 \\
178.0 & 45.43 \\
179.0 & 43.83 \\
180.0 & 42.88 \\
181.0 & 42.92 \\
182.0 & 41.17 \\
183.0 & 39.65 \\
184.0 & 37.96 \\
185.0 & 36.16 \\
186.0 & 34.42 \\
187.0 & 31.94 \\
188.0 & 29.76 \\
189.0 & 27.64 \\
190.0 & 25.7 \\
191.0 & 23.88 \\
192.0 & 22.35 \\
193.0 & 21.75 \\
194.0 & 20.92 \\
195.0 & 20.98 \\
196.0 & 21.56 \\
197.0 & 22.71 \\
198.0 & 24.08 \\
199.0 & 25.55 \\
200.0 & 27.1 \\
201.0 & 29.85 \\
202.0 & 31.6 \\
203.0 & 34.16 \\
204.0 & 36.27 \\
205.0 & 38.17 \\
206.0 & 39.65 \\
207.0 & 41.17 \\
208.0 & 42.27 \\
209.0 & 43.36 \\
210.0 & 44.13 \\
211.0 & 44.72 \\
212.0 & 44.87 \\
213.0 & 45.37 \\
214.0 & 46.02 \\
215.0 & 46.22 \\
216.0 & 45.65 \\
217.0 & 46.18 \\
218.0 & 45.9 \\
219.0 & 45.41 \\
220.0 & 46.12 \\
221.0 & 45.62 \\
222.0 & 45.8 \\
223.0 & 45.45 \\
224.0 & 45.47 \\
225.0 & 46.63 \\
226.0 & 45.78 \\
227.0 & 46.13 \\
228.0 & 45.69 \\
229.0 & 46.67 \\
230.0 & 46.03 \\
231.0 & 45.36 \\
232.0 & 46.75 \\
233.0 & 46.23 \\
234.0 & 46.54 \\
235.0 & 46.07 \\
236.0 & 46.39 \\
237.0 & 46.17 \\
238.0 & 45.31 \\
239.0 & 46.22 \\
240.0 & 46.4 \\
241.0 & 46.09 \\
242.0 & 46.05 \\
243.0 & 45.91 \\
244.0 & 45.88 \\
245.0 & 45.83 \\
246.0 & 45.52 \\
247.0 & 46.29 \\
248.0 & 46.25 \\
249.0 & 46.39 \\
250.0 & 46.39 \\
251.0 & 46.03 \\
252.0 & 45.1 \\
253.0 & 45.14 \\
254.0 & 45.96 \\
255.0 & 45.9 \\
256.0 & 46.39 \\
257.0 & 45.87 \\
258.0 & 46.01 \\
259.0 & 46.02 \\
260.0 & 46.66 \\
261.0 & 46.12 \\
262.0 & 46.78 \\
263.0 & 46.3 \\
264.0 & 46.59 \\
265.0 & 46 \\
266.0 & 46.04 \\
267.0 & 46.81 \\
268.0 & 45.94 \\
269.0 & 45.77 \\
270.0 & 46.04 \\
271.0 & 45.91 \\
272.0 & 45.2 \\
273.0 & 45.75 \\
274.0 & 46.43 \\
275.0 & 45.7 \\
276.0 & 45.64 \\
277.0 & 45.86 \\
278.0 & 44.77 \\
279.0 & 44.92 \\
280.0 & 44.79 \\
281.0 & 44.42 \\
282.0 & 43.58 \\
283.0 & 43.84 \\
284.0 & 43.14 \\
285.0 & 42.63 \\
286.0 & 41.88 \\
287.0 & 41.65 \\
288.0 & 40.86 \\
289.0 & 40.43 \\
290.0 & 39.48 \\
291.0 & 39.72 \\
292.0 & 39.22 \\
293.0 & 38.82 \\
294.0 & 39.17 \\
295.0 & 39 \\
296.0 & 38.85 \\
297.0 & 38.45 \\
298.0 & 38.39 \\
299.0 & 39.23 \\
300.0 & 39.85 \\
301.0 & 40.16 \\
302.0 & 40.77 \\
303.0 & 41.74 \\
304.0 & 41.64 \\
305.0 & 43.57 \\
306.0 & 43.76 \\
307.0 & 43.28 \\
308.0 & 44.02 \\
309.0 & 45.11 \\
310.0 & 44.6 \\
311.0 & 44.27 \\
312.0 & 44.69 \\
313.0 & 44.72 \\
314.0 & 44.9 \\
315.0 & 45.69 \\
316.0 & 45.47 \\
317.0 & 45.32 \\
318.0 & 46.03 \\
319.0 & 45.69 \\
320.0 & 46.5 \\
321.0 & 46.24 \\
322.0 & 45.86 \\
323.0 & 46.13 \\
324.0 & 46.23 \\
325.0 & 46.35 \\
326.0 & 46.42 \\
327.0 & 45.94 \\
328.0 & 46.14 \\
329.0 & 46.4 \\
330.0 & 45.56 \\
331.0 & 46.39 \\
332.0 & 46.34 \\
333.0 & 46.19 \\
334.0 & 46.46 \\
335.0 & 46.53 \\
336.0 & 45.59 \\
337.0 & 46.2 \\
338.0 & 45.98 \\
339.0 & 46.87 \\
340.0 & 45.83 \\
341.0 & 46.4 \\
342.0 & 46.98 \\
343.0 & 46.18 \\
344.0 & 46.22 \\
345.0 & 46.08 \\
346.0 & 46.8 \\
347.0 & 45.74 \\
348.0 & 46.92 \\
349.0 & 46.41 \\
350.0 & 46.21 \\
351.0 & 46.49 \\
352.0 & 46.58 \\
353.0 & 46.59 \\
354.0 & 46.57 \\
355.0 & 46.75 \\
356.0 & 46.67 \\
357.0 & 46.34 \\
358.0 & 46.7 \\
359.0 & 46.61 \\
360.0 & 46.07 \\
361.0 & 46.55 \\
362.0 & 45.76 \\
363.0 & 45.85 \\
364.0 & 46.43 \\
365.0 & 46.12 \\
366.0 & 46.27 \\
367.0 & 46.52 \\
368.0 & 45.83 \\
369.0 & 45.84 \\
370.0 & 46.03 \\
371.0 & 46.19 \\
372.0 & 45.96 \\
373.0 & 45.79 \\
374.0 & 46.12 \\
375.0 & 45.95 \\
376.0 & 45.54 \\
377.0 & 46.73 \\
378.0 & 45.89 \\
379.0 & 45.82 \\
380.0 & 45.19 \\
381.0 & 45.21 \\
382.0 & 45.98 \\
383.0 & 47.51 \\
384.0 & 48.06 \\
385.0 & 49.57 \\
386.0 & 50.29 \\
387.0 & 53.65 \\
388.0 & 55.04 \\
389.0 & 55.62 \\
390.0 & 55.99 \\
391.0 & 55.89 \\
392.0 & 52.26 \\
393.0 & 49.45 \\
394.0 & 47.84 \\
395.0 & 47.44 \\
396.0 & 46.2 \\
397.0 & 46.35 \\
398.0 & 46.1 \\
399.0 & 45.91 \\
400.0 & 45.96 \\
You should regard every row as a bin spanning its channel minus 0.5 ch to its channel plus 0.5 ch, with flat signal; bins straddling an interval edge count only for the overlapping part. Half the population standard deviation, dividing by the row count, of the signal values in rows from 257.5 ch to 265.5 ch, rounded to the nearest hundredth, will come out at 0.15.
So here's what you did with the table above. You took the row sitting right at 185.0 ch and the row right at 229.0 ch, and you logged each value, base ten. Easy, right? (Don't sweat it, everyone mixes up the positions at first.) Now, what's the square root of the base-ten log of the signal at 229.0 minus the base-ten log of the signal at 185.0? 0.3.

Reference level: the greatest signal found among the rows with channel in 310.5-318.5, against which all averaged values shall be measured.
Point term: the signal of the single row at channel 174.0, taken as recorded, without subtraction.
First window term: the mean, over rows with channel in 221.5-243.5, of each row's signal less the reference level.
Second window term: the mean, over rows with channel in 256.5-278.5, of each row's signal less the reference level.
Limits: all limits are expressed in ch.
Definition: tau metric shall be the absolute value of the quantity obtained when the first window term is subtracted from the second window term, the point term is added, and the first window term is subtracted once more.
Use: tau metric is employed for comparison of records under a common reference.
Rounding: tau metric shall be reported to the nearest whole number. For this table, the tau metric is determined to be 46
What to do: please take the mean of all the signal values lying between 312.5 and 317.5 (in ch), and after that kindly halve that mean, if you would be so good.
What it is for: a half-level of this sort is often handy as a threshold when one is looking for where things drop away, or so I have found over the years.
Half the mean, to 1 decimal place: 22.6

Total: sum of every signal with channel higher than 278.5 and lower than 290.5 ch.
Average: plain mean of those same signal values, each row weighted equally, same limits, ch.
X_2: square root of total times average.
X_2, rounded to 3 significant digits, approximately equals 148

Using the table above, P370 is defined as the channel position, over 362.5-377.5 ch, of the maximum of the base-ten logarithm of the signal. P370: 377.0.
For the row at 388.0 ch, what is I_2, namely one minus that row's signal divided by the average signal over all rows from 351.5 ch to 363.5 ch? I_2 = -0.19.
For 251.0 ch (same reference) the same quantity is 0.01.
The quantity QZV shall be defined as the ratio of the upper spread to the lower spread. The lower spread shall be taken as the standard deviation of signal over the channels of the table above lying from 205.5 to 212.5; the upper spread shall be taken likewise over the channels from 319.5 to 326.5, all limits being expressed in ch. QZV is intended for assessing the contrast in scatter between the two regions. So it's 0.1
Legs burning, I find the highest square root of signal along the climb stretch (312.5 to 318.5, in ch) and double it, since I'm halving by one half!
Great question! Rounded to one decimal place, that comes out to 13.6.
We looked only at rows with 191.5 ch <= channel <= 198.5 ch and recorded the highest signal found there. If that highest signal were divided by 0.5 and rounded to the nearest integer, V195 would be 48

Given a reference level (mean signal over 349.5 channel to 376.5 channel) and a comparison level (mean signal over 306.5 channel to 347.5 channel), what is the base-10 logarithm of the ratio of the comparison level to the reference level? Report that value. -0.004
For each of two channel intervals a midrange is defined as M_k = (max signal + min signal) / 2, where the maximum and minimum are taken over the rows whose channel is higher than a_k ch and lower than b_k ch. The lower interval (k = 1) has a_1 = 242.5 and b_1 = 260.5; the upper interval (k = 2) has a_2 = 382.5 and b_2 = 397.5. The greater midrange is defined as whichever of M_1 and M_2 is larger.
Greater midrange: 51.1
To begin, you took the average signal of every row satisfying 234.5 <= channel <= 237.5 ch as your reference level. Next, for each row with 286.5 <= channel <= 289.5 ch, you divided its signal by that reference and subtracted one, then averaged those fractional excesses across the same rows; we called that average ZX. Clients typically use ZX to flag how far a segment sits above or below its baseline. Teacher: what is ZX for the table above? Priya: -0.11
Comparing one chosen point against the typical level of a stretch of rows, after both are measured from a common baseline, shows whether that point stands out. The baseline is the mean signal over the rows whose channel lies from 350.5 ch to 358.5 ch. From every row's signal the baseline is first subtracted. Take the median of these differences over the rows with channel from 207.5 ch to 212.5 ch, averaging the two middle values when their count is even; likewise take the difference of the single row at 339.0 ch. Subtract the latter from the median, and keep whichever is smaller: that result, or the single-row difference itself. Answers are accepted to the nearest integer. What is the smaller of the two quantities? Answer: -3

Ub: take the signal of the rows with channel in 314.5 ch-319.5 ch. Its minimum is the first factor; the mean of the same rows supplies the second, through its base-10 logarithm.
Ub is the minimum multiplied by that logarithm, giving 75.2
